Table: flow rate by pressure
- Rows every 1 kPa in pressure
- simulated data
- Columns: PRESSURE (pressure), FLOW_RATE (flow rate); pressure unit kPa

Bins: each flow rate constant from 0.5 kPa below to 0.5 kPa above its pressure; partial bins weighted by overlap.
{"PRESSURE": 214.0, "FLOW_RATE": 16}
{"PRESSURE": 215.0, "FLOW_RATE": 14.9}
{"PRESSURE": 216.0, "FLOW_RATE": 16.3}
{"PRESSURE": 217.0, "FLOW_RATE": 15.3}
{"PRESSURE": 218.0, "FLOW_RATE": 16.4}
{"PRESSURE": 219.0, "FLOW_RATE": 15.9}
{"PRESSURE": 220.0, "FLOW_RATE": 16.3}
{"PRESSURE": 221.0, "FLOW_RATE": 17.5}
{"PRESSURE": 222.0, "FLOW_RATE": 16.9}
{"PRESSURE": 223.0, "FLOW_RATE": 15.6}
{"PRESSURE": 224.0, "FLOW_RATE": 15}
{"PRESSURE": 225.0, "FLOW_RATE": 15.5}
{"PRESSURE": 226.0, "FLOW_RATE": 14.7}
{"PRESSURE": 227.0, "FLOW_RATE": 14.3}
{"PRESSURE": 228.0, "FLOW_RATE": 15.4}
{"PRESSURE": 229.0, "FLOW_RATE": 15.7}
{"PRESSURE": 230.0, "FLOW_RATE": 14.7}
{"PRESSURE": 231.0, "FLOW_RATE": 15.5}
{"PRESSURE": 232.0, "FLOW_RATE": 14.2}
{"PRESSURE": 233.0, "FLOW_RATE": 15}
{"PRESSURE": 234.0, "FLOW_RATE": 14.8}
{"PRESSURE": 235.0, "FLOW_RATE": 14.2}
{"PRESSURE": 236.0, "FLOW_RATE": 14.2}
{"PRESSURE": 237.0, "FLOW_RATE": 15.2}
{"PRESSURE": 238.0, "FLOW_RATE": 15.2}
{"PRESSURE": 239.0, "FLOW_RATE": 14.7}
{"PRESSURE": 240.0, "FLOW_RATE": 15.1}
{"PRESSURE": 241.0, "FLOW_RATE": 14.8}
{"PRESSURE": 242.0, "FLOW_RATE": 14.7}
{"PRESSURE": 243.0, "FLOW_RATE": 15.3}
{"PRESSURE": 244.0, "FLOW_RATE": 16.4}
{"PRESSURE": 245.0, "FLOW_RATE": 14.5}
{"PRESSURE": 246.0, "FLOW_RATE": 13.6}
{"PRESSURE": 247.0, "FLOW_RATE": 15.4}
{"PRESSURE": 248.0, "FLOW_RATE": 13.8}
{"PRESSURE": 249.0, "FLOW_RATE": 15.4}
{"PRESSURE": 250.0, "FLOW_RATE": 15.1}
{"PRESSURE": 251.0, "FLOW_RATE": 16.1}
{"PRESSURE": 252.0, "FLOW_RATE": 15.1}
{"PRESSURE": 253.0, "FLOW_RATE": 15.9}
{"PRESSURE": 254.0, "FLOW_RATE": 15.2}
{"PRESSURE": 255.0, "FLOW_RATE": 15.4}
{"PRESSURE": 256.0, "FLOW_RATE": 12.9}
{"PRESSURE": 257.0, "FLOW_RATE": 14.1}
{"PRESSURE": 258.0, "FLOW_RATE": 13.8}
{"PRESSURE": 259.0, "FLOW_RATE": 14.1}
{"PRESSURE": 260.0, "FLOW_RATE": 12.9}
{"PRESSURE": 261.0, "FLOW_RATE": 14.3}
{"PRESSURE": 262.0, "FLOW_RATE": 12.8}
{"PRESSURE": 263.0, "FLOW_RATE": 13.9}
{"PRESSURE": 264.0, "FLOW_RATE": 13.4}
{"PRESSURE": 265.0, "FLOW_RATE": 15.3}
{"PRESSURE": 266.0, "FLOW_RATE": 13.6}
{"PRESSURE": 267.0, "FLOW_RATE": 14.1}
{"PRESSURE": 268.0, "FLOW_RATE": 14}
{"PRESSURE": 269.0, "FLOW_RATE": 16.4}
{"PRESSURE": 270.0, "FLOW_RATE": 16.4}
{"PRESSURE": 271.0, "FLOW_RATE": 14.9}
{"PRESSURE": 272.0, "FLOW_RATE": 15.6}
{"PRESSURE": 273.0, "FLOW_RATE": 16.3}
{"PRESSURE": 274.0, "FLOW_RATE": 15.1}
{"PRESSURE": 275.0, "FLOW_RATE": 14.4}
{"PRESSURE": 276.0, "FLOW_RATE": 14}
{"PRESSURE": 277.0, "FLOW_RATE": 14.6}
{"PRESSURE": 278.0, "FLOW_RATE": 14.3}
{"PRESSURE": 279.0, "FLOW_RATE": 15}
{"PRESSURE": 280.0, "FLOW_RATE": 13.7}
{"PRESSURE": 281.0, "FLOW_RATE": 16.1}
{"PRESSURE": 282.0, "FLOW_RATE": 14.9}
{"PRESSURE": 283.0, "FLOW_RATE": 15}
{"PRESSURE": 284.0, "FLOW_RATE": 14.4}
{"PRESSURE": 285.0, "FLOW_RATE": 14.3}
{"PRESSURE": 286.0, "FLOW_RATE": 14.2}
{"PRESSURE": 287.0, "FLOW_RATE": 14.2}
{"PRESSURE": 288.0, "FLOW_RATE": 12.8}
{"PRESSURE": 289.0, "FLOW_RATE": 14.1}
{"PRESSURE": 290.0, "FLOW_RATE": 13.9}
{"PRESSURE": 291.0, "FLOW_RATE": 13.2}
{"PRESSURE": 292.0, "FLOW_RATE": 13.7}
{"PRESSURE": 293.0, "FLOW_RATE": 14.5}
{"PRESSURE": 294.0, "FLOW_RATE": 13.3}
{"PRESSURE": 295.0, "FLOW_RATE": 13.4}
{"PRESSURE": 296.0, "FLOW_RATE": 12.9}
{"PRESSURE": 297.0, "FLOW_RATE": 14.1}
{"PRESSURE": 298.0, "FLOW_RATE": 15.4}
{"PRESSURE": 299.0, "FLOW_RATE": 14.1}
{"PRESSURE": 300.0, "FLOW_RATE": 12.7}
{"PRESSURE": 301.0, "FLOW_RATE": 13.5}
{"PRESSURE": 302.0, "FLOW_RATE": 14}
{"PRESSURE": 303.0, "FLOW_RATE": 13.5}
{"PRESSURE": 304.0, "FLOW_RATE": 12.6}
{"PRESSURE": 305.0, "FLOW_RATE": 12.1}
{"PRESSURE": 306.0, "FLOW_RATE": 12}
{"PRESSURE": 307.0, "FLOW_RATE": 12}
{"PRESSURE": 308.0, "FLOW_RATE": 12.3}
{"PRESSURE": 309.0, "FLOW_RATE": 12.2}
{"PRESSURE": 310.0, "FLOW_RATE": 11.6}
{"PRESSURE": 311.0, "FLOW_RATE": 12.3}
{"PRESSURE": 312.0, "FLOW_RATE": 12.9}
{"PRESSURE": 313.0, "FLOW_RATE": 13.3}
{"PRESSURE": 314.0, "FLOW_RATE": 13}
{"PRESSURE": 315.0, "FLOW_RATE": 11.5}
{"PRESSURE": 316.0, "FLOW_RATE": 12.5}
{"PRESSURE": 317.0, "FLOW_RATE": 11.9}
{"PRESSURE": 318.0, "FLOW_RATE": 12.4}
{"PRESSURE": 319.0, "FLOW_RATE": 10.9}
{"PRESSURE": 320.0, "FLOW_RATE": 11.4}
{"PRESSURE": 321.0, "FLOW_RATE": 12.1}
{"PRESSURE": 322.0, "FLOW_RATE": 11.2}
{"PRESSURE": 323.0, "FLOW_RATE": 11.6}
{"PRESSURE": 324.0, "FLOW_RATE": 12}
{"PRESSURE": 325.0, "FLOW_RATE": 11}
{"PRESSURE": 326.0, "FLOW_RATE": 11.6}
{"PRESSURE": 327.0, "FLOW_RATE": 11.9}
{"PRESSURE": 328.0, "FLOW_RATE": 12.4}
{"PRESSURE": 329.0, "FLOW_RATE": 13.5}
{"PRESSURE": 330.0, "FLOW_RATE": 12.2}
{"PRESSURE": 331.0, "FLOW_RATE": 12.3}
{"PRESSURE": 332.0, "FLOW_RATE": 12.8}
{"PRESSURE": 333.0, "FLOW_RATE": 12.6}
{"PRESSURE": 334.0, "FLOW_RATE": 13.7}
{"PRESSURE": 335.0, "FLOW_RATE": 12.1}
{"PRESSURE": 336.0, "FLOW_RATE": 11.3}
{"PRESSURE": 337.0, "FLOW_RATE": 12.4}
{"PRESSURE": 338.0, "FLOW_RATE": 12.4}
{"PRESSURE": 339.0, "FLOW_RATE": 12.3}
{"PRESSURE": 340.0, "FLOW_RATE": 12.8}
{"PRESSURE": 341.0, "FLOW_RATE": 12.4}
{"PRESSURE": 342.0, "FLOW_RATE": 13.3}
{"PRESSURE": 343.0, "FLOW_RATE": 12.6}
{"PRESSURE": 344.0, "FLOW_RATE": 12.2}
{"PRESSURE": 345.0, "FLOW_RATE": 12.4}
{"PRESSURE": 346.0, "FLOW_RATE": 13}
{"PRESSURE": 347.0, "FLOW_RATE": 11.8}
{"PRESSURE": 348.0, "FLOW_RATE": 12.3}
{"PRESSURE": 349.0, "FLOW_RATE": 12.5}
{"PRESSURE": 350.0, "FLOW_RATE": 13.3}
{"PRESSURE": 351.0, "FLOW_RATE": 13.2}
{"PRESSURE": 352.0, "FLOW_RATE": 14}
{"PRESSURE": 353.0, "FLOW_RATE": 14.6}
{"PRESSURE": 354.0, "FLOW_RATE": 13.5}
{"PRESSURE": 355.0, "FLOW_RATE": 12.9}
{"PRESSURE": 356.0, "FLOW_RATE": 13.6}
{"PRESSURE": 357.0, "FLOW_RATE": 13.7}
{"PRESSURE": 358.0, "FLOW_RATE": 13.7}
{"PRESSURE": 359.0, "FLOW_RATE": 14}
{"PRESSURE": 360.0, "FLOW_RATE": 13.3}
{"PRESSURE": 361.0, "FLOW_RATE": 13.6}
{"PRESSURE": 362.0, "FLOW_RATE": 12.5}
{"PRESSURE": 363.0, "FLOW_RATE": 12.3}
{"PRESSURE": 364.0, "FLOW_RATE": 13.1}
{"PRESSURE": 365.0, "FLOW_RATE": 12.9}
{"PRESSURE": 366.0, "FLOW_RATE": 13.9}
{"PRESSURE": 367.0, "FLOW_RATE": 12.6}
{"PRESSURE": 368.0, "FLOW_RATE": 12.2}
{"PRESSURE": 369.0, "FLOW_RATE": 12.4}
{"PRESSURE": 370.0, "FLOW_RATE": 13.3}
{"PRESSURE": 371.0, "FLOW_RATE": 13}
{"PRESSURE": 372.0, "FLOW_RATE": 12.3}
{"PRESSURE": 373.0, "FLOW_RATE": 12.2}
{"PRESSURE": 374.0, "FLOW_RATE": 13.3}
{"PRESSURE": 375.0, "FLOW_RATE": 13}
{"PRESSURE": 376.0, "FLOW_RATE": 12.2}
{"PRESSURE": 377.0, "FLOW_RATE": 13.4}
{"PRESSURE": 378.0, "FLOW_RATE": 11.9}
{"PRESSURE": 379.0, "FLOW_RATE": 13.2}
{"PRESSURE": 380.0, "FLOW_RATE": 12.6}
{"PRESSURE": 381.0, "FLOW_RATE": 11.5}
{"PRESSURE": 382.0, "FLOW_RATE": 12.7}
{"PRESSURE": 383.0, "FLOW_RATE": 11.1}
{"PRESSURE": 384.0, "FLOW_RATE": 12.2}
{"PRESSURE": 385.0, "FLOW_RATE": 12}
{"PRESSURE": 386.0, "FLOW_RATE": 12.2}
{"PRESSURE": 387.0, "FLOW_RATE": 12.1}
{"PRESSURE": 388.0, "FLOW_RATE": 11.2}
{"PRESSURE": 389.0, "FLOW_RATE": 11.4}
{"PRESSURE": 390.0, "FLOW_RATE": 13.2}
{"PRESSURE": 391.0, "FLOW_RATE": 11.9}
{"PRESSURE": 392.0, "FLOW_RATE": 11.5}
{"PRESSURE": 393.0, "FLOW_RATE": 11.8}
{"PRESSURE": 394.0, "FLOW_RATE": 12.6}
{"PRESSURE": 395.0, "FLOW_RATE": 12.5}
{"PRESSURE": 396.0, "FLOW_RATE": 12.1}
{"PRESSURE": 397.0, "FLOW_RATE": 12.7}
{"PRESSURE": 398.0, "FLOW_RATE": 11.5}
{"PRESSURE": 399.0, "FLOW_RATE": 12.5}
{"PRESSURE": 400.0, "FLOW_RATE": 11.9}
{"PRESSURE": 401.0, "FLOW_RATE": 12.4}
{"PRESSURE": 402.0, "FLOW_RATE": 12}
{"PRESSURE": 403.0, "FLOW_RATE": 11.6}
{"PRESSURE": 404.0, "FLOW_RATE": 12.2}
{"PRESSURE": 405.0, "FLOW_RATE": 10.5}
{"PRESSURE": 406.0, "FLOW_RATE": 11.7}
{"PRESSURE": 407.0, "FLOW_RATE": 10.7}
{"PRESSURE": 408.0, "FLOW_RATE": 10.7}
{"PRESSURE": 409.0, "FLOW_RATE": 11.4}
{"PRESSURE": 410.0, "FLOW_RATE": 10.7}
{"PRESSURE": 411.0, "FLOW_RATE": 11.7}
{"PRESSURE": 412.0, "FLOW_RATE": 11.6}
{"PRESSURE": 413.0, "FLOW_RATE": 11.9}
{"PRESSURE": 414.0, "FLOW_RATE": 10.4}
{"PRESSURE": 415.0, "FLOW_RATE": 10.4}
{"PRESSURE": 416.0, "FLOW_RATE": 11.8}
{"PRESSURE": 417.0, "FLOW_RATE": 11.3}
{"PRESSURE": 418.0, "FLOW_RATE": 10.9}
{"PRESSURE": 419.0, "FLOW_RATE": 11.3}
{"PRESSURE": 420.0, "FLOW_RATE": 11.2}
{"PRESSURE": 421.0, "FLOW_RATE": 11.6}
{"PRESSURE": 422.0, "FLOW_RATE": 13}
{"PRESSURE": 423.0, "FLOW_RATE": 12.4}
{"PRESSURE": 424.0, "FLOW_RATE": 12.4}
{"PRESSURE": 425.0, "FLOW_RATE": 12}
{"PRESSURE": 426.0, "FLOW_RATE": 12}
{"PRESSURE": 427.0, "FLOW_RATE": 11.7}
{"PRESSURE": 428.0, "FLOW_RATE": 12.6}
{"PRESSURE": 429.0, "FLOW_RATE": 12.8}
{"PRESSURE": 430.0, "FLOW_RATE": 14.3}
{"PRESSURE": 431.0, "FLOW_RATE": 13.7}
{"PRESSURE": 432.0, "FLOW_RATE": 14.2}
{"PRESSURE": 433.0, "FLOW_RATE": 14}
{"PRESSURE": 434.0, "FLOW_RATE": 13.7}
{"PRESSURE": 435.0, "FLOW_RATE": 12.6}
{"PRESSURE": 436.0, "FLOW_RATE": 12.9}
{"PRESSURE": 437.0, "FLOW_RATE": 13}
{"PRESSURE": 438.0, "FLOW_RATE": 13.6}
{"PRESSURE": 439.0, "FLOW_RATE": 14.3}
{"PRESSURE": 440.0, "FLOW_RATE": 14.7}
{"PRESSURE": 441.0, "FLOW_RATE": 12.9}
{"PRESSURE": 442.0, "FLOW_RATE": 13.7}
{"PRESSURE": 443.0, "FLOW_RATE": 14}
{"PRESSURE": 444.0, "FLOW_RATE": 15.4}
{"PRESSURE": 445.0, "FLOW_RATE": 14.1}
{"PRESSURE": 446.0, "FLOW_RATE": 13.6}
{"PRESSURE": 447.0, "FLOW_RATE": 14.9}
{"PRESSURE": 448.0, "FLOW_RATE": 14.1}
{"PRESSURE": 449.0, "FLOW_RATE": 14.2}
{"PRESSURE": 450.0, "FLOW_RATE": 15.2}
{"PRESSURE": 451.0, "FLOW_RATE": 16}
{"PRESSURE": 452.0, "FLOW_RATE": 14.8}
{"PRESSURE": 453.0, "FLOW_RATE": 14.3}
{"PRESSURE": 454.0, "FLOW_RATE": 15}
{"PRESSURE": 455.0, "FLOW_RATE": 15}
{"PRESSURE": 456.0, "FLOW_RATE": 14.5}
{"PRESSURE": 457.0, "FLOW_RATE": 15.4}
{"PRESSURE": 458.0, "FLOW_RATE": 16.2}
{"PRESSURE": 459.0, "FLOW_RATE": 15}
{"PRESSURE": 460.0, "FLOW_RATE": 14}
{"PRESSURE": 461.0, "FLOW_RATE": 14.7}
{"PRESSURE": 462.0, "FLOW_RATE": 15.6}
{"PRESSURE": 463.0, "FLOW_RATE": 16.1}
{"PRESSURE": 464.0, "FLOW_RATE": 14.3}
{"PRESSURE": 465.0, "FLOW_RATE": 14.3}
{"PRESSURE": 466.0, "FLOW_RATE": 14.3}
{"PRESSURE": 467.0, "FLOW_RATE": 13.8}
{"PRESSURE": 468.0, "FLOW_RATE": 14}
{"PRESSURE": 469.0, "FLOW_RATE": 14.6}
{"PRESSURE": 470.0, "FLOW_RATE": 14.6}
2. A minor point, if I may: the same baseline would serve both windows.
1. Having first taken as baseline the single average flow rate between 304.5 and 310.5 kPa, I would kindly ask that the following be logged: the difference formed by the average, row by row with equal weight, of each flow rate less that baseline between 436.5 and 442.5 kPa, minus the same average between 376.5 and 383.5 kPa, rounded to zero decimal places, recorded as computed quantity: 1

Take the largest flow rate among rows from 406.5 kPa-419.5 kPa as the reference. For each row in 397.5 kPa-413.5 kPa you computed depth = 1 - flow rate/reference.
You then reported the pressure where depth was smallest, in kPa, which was 399.0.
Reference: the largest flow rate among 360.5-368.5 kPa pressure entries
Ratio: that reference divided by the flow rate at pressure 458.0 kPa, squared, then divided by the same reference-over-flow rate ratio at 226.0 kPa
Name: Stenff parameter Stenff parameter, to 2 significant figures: 0.78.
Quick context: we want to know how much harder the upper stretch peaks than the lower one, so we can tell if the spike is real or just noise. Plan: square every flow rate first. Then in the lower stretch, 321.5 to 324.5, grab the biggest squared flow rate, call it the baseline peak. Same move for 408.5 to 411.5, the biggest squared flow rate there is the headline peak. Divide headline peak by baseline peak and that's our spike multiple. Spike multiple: 1.0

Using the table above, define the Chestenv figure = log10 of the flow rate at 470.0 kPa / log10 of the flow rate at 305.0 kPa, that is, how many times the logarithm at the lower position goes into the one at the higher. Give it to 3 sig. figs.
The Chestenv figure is 1.08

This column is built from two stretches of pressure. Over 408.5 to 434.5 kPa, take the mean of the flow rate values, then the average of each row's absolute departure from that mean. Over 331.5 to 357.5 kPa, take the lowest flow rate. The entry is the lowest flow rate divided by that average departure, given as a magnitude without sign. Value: 12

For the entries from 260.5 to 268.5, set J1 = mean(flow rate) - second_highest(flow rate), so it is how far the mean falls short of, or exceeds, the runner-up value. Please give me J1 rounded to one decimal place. -0.4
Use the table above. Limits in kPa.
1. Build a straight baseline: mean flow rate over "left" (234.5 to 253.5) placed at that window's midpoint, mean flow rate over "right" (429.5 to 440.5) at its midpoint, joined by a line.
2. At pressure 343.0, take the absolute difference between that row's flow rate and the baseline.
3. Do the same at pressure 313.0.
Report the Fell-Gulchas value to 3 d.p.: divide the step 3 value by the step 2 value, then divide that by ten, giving 0.071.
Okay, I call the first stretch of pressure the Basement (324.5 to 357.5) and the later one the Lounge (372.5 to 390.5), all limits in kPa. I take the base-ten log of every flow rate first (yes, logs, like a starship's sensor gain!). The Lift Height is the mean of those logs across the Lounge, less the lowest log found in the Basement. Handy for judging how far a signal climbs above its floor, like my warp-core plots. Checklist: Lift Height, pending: 0.05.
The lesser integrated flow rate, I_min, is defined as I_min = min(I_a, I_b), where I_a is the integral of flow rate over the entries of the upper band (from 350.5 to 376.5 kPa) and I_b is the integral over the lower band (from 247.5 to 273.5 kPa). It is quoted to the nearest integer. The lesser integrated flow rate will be 341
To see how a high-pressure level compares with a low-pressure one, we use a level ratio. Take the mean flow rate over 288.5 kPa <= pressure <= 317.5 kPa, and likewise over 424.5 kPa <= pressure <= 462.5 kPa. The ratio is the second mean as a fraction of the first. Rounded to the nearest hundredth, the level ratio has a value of 1.08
